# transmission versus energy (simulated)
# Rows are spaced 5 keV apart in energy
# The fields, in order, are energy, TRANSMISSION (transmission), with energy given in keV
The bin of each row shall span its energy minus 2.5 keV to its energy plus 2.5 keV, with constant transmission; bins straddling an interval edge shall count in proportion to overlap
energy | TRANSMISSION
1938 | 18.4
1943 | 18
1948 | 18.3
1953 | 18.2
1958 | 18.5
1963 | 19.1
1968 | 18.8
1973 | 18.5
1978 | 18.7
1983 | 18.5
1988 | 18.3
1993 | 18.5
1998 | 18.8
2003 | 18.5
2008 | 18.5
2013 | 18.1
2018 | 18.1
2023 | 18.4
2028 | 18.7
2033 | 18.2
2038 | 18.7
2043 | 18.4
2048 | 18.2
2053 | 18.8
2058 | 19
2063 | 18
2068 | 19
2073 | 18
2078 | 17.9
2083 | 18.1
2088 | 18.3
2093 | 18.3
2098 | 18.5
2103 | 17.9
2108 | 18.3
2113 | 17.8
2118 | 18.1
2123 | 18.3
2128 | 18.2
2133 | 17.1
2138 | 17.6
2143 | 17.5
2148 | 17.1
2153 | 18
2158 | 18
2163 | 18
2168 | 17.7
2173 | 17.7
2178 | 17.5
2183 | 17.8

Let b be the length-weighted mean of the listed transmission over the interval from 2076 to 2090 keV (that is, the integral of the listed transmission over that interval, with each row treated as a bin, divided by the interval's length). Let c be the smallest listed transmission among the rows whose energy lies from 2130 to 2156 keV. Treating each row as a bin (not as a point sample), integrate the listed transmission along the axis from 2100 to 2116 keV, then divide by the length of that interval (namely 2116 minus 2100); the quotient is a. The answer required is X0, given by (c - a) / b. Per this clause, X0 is -0.051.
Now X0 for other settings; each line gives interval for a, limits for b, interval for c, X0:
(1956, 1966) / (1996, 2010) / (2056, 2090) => -0.049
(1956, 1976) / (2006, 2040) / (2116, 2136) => -0.089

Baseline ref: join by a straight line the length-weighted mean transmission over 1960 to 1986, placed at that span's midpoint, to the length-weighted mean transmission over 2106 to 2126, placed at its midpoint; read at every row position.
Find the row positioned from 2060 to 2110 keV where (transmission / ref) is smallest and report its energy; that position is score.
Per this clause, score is 2078 keV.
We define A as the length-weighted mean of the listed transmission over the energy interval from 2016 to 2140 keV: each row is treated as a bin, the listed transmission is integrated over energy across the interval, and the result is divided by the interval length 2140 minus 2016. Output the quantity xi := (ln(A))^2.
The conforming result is 8.43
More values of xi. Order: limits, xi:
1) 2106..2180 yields 8.29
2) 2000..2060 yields 8.50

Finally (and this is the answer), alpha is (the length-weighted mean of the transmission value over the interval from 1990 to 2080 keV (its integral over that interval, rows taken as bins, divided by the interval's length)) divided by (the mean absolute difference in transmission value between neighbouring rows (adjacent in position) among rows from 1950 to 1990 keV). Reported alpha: 61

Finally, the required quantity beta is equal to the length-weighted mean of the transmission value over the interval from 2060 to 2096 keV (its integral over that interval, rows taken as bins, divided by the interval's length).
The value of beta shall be 18.2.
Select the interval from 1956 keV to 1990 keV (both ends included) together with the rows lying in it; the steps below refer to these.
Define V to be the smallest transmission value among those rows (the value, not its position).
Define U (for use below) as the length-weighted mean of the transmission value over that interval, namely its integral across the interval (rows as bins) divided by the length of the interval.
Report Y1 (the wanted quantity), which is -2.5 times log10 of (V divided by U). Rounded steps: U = 18.6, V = 18.3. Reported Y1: 0.020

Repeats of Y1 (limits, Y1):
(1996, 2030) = 0.020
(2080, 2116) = 0.022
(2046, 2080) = 0.031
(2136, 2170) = 0.038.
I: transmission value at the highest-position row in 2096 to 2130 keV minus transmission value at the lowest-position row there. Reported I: -0.3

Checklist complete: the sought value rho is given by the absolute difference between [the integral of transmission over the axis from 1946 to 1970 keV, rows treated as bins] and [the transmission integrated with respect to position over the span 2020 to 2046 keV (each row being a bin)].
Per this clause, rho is 34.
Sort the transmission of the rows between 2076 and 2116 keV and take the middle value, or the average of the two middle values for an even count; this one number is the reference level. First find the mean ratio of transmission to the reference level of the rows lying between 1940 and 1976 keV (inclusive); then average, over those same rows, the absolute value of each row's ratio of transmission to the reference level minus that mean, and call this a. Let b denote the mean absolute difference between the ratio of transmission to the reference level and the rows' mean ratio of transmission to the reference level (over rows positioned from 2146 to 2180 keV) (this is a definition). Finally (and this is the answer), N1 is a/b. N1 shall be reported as 1.1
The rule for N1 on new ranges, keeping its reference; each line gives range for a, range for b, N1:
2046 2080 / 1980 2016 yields 3.0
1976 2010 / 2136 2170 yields 0.5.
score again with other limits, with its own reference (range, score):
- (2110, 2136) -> 2133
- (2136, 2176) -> 2148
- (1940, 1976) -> 1943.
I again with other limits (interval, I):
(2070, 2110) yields 0.3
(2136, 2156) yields 0.4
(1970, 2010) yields 0.0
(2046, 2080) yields -0.3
